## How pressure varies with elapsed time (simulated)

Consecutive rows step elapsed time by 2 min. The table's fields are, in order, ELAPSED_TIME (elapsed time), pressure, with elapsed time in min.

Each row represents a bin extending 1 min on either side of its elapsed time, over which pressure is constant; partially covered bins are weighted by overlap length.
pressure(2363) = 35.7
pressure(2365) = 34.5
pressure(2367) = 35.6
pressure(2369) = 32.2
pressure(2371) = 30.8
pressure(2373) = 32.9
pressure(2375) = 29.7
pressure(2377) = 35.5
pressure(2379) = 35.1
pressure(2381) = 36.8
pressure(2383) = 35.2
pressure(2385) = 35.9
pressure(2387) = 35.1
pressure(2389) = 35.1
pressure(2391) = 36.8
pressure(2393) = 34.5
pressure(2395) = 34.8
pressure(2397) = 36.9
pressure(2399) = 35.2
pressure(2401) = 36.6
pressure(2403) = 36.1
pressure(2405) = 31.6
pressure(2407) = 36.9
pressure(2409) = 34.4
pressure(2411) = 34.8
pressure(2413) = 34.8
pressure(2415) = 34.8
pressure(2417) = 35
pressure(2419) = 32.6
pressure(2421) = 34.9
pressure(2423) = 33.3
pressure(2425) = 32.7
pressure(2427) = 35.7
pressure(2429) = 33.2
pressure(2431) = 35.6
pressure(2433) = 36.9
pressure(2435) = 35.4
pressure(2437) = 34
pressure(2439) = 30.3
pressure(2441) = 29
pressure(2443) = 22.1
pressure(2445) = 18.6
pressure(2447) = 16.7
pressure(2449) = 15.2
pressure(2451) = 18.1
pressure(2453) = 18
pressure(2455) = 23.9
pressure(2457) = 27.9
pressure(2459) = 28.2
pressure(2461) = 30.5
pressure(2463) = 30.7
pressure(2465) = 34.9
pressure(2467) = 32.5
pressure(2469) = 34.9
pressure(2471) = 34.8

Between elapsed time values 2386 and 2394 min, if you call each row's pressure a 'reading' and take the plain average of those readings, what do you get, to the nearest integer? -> 35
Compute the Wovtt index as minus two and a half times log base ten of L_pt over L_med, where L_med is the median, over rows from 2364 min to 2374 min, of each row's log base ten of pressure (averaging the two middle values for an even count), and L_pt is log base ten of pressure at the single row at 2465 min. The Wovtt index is -0.018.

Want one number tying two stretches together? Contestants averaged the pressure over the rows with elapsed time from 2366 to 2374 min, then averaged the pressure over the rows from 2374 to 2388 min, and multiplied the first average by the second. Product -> 1143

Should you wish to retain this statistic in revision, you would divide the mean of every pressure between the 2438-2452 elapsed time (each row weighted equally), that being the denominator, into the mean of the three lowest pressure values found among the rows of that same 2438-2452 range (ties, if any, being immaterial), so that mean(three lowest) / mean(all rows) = 0.78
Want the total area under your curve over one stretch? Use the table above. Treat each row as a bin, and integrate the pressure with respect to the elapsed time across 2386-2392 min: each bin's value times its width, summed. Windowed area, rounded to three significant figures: 214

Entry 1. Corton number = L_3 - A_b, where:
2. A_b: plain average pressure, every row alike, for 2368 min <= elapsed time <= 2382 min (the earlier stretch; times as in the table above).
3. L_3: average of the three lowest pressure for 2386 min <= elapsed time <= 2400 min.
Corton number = 2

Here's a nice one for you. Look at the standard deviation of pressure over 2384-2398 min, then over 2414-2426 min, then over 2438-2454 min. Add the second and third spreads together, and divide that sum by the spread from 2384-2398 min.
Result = 7.1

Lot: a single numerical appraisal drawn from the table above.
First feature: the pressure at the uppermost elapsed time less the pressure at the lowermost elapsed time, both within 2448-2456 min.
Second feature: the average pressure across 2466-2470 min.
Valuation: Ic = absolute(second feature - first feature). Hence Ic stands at 25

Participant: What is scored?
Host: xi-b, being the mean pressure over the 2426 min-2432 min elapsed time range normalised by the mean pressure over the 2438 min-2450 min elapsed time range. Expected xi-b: 1.58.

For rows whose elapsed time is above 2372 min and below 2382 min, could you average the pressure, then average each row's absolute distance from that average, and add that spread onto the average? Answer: 36.2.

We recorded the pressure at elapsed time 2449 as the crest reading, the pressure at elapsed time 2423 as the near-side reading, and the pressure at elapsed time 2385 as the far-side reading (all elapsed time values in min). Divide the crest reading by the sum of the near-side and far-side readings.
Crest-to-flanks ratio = 0.22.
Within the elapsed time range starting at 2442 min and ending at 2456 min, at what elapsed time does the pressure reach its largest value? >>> 2455 min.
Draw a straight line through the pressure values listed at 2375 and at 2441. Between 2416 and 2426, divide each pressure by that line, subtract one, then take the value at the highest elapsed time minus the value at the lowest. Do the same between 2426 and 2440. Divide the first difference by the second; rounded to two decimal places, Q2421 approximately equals 0.42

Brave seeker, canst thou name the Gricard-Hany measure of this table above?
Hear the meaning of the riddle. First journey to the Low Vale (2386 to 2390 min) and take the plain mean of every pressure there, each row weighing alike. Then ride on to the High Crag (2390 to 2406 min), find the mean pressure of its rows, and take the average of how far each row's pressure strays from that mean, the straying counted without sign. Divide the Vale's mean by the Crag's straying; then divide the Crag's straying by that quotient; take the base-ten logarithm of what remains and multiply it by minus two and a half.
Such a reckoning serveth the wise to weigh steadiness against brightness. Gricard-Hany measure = 3.3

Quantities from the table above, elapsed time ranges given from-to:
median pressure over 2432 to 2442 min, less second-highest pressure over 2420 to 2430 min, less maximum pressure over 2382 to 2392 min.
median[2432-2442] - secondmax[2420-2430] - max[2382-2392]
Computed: -37.7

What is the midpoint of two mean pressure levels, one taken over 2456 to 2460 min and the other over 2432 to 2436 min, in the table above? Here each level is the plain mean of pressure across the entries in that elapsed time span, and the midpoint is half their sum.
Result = 32.1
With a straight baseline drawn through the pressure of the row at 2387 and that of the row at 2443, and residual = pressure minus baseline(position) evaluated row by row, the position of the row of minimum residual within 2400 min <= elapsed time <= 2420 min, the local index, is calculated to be 2405 min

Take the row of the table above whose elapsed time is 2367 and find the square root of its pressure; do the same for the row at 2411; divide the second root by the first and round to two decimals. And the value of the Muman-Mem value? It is 0.99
